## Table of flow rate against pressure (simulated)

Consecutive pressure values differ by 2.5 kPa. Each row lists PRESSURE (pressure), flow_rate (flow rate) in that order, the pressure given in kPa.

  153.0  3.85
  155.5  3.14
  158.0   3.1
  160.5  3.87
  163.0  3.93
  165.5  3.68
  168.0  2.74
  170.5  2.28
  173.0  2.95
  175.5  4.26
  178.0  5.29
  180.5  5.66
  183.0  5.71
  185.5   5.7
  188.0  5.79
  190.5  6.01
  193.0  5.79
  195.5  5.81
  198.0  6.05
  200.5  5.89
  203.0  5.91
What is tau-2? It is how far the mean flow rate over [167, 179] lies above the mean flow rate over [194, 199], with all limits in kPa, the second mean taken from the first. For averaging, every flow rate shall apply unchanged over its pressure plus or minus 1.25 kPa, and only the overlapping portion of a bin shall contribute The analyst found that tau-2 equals -2.43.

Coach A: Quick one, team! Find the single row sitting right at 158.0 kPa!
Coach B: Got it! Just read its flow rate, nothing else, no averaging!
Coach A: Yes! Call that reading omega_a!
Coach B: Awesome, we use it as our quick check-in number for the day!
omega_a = 3.1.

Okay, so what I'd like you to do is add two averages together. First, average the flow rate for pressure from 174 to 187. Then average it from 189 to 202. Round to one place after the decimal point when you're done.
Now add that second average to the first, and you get 11.2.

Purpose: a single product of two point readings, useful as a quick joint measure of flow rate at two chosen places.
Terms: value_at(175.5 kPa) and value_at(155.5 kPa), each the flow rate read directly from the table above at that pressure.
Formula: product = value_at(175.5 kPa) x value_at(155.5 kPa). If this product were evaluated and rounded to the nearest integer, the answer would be 13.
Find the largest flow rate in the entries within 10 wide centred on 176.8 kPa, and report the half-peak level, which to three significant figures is 2.83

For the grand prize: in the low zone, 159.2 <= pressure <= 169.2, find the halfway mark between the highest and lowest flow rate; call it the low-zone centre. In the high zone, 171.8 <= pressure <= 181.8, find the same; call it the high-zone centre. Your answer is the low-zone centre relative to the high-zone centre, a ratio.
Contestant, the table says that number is 0.77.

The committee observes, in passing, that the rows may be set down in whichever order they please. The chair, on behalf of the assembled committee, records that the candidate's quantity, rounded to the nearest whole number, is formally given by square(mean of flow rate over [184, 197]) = 34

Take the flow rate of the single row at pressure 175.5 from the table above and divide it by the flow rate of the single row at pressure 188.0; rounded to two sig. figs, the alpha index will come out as 0.74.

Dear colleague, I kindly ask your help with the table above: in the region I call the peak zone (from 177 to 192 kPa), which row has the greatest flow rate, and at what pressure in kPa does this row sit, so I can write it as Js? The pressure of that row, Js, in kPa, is 190.5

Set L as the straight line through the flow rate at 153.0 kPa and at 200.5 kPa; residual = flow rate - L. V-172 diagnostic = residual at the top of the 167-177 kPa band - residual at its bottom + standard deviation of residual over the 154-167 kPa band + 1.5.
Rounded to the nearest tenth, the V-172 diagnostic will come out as 3.0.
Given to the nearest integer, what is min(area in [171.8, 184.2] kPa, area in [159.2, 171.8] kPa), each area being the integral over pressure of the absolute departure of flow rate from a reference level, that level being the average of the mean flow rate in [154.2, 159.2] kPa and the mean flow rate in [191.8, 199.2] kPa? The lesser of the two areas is 12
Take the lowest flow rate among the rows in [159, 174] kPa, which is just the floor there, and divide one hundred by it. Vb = 44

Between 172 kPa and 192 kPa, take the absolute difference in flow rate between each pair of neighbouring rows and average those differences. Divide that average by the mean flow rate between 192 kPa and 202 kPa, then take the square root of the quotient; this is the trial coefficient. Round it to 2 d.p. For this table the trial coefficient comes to 0.27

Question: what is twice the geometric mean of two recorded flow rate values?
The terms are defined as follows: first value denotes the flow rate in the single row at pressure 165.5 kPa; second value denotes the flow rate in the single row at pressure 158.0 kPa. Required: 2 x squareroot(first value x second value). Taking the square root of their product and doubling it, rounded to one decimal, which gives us 6.8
